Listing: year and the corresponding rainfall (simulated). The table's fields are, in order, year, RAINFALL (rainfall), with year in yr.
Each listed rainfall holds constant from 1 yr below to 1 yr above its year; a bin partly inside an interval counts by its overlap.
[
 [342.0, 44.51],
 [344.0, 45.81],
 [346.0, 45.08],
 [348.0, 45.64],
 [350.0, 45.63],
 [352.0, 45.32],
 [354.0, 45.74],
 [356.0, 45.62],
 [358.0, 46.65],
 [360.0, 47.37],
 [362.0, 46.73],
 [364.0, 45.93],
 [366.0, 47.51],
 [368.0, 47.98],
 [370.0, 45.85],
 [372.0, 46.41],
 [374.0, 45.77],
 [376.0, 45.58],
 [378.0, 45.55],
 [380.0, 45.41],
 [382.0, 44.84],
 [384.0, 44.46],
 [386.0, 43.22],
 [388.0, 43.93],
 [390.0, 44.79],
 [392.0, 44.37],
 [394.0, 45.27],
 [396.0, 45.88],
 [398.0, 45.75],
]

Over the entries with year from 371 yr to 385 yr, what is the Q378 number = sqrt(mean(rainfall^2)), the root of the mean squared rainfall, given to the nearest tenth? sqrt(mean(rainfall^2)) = 45.4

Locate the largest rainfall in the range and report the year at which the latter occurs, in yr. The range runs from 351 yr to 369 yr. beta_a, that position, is 368.0 yr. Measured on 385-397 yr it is 396.0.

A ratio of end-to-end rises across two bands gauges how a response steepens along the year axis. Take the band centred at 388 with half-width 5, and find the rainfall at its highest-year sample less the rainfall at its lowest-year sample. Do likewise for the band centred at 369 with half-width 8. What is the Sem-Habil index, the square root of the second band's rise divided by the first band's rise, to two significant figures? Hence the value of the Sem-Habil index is 3.6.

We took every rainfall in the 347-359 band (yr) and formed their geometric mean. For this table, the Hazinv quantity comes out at 45.8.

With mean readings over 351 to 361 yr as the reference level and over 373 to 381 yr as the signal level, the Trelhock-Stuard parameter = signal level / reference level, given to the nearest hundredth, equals 0.99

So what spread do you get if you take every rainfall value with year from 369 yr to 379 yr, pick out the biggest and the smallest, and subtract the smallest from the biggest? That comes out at 0.86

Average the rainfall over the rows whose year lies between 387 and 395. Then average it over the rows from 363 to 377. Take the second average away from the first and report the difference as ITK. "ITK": -1.8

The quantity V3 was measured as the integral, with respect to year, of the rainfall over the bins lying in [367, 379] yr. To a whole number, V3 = 554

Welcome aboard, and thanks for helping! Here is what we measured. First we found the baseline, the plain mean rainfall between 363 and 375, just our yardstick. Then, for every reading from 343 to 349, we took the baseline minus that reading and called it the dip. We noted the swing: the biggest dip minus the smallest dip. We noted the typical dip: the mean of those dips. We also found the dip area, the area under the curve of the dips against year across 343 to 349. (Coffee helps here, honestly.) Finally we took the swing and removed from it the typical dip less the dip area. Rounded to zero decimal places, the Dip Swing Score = 6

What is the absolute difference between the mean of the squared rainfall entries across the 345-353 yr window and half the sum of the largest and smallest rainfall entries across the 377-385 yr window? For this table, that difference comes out 2018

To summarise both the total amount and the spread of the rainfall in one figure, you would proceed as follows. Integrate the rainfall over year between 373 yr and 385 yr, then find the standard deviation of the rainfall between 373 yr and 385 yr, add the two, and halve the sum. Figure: 272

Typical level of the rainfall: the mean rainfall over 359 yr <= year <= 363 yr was 47.05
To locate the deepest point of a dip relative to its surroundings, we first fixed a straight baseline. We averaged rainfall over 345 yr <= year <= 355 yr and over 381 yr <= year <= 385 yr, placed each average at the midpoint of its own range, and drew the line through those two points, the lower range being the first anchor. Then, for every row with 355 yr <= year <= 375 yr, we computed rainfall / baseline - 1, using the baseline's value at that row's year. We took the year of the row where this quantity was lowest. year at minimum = 356.0 yr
